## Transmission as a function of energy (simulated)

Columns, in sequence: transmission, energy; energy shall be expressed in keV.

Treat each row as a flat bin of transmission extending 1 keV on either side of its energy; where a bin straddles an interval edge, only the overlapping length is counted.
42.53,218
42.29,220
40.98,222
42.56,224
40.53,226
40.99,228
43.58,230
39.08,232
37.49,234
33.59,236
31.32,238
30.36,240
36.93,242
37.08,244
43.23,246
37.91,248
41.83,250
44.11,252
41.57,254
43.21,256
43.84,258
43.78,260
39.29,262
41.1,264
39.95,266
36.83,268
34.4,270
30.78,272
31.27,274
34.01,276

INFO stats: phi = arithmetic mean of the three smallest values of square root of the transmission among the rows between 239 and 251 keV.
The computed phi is 5.89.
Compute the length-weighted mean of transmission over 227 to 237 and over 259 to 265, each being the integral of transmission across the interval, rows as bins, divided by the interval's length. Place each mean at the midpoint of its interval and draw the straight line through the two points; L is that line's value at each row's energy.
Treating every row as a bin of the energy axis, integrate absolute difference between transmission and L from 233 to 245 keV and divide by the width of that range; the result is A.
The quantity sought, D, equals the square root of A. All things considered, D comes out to 2.25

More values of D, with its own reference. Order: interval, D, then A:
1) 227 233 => 1.56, 2.4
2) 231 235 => 0.94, 0.9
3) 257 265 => 1.40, 2.0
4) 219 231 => 1.86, 3.4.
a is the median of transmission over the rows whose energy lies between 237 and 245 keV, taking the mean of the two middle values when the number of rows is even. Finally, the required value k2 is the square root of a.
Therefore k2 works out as 5.84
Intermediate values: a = 34.1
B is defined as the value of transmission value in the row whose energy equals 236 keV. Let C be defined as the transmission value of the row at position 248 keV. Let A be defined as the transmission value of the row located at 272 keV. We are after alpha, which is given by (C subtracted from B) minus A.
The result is -35.1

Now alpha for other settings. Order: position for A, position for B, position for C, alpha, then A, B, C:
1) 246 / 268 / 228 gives -47.4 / 43.23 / 36.83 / 40.99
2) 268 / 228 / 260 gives -39.6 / 36.83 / 40.99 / 43.78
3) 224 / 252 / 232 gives -37.5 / 42.56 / 44.11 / 39.08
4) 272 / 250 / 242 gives -25.9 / 30.78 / 41.83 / 36.93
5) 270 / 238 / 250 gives -44.9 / 34.4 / 31.32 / 41.83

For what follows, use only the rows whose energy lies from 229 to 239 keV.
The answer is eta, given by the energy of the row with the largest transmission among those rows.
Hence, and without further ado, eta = 230 keV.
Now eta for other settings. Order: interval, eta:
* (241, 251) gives 246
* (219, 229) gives 224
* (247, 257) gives 252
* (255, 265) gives 258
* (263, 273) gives 264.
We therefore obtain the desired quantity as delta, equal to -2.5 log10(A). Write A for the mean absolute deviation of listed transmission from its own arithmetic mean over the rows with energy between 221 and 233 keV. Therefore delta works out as -0.2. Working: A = 1.2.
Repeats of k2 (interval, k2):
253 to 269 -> 6.43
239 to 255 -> 6.30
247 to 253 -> 6.47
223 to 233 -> 6.40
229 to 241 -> 5.96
